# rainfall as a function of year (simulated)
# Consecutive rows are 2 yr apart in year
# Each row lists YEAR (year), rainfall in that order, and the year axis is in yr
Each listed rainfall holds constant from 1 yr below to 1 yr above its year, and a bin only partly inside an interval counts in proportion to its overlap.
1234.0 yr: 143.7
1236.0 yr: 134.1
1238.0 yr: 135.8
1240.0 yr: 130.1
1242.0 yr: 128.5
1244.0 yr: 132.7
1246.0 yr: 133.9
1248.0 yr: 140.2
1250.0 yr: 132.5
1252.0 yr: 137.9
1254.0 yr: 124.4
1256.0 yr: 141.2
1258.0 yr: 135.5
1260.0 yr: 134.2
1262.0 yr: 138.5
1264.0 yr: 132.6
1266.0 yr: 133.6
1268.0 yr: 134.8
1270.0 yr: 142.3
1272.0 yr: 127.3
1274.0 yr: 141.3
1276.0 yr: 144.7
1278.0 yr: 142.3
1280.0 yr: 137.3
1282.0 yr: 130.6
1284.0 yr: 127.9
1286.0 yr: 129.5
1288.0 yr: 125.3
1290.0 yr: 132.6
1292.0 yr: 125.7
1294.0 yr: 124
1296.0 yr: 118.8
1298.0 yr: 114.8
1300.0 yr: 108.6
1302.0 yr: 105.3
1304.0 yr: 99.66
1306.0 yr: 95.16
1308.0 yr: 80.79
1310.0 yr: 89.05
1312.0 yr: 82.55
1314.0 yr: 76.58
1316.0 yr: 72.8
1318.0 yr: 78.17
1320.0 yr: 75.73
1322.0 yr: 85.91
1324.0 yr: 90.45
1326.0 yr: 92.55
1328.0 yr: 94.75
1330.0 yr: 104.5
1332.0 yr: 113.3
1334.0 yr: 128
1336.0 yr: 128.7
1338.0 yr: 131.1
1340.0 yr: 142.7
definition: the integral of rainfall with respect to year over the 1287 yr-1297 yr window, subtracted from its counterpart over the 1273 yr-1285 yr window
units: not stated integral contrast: 395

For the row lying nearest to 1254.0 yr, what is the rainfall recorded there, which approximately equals 124.4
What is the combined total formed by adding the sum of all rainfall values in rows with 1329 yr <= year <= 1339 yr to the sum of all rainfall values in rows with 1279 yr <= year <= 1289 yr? 1256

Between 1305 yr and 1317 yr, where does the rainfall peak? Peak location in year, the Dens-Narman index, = 1306.0 yr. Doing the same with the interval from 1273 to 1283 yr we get 1276.0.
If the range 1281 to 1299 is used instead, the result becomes 1290.0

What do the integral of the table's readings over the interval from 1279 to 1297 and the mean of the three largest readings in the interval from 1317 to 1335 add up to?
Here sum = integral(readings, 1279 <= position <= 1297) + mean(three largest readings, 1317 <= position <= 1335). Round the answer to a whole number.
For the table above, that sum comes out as 2419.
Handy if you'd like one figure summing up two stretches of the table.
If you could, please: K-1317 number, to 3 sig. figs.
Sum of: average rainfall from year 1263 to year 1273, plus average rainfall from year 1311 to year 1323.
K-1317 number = 213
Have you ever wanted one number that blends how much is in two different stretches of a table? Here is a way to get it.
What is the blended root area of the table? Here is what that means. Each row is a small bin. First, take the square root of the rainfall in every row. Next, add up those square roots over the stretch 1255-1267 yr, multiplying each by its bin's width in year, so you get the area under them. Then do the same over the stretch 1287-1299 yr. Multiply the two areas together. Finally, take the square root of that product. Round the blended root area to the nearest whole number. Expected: 137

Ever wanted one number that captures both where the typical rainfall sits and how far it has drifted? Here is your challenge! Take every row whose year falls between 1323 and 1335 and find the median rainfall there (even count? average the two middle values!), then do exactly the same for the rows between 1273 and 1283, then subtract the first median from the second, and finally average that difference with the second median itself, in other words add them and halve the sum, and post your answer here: 91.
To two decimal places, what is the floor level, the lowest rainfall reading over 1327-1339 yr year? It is 94.75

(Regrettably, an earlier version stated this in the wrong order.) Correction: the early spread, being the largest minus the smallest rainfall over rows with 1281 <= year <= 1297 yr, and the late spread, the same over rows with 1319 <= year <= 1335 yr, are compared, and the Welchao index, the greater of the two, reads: 52.3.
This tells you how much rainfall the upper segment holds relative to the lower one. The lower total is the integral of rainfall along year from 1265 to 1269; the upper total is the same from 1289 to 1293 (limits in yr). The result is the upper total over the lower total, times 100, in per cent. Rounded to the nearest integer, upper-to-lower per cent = 96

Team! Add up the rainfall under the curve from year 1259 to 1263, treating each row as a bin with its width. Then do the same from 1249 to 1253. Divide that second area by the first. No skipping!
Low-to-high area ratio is 0.99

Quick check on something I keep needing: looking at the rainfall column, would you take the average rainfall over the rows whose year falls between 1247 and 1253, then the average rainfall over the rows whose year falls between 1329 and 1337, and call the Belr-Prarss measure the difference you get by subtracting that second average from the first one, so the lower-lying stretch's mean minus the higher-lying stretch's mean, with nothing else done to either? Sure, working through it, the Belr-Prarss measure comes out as 18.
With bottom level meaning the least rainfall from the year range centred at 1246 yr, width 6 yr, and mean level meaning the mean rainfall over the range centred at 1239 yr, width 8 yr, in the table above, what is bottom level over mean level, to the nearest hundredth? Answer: 1.00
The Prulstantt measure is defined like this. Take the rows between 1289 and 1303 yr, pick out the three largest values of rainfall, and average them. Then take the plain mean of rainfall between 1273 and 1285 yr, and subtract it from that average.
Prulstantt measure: -10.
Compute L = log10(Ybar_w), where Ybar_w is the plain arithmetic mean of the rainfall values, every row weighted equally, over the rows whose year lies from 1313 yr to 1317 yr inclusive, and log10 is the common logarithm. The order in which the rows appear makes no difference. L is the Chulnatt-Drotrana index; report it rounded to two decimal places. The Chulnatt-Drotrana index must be 1.87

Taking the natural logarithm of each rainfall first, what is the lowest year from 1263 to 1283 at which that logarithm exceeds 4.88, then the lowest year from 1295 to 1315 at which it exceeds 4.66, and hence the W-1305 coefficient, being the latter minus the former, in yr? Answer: 32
